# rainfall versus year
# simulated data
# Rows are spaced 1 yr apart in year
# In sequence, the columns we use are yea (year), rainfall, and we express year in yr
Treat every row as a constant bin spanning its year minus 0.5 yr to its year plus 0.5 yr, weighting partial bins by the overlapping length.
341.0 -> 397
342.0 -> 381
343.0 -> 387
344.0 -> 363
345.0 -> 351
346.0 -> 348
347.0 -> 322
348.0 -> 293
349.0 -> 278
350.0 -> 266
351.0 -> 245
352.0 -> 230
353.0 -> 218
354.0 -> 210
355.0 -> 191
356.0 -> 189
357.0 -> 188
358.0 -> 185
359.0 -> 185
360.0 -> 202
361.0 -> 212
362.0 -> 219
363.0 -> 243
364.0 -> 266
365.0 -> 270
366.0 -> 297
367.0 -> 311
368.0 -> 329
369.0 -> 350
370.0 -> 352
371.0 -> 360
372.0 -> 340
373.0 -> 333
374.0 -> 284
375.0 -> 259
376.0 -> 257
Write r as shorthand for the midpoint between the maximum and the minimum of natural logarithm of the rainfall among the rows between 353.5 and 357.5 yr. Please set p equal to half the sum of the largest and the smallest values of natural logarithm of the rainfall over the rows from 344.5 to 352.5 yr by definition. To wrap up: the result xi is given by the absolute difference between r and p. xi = 0.36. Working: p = 5.65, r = 5.3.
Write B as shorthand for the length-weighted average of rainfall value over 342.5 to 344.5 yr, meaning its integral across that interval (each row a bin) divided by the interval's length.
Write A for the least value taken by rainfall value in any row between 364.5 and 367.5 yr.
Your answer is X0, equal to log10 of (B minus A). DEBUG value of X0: 2.02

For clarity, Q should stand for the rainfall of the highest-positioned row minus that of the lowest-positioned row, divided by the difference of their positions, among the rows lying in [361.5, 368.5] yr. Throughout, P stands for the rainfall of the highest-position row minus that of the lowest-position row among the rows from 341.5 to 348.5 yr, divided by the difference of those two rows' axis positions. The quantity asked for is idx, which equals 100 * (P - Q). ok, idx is -3300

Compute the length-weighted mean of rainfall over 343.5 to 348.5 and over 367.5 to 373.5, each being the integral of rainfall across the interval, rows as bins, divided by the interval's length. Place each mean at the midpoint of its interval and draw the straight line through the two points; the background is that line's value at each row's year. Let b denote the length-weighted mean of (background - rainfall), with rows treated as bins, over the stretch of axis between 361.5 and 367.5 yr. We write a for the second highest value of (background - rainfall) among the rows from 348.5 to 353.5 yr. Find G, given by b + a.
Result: 182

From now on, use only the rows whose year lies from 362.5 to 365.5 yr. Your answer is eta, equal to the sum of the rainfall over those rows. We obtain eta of 779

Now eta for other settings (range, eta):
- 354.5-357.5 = 568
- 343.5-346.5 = 1062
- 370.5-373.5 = 1033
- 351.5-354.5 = 658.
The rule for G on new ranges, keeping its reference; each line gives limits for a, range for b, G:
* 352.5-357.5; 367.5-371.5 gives 146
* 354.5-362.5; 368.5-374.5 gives 162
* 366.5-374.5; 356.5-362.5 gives 173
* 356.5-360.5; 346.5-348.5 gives 183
